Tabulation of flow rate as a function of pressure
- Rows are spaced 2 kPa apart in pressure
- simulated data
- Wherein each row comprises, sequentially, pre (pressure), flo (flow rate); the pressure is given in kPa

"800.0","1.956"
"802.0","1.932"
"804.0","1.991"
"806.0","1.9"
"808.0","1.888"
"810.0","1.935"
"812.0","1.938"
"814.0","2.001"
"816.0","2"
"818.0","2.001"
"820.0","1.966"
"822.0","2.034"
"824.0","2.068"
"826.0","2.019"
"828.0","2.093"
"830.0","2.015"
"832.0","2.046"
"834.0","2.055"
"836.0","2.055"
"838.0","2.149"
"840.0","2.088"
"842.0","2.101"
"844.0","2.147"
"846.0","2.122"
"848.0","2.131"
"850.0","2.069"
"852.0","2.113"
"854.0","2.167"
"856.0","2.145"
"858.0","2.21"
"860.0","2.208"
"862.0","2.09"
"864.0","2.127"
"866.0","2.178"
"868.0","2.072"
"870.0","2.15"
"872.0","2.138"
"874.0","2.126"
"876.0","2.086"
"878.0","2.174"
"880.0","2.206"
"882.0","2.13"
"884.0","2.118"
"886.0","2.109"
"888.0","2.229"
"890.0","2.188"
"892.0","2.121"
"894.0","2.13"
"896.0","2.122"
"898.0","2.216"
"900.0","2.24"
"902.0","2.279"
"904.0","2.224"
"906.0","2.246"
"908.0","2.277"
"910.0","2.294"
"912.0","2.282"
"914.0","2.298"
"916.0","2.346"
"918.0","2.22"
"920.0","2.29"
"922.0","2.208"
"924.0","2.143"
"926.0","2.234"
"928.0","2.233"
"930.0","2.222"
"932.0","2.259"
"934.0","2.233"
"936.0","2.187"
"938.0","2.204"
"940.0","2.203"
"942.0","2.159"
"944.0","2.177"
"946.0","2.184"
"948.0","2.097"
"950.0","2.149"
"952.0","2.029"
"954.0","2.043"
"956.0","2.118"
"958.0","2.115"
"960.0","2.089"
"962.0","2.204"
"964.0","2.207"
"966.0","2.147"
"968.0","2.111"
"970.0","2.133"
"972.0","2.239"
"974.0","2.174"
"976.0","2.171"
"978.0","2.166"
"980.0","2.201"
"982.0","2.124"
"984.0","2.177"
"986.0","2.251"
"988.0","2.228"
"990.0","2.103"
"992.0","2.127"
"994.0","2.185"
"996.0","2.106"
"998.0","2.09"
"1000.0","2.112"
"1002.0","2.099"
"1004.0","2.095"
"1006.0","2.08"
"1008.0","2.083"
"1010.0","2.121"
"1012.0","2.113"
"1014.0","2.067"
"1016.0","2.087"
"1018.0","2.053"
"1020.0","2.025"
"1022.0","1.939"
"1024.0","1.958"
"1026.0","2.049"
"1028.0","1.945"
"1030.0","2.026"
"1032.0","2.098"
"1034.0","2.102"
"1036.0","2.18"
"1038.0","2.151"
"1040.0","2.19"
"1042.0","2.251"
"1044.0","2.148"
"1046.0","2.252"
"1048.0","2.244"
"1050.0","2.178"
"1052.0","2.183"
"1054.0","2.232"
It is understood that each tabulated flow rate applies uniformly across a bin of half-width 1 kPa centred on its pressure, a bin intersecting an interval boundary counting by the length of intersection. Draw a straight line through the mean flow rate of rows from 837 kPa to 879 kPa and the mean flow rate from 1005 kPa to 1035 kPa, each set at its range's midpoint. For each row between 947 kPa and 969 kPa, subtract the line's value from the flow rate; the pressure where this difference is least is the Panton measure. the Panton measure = 952.0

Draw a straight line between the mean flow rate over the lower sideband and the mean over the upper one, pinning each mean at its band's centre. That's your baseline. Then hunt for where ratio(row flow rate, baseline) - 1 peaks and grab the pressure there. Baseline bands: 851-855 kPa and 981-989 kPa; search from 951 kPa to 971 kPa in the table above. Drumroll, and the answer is 964.0 kPa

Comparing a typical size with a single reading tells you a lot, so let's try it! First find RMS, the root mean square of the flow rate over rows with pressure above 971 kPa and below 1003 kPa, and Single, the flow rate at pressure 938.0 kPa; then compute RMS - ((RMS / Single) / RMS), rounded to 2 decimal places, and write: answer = 1.71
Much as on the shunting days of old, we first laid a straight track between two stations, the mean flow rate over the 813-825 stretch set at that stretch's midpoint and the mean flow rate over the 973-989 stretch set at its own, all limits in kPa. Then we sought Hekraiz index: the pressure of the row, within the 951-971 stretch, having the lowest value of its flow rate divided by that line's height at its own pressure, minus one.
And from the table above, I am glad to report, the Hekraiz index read 952.0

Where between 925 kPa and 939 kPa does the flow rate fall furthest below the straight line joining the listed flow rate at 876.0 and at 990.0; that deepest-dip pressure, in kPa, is 936.0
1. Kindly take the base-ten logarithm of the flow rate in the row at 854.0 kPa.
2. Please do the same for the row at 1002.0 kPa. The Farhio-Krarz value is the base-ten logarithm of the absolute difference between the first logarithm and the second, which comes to -1.9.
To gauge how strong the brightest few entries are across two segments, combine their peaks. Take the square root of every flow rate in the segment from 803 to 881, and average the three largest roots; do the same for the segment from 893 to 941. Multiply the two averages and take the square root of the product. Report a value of 1.50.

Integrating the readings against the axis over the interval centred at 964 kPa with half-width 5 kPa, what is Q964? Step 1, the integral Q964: 22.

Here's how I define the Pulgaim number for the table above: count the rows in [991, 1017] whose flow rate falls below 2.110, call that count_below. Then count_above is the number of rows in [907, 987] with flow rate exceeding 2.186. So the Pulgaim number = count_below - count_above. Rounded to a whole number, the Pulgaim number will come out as -13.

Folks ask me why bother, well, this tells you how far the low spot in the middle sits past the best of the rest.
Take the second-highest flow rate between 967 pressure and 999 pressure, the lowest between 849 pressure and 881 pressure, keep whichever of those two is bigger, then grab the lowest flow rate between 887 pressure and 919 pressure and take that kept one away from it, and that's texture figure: -0.12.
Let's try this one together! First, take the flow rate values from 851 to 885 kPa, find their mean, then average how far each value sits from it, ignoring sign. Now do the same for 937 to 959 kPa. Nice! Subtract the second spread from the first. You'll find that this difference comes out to -0.015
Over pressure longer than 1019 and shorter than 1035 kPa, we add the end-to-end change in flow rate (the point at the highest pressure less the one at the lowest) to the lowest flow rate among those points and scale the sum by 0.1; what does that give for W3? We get 0.202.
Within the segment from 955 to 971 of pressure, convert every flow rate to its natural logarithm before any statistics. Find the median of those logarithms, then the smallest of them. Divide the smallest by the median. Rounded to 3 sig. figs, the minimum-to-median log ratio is 0.977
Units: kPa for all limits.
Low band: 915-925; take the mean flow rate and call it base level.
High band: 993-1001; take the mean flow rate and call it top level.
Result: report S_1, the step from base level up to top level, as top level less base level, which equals -0.12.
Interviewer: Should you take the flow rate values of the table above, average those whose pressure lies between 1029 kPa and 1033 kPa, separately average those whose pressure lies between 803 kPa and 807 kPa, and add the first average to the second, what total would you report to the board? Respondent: 4.01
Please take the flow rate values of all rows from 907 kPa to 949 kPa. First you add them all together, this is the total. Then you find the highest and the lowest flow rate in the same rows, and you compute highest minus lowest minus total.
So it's -46.5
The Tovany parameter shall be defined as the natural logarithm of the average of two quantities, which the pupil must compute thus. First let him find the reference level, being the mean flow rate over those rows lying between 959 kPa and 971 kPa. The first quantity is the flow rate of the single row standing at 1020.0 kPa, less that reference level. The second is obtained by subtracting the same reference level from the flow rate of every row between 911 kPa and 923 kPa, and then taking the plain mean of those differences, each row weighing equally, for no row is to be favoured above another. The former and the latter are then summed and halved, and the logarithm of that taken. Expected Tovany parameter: -6.9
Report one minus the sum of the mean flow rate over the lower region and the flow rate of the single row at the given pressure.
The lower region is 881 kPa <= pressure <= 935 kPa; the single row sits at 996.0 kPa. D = -3.32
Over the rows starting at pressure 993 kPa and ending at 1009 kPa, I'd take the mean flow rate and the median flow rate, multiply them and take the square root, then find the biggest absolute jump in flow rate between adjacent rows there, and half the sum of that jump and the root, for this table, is 1.09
